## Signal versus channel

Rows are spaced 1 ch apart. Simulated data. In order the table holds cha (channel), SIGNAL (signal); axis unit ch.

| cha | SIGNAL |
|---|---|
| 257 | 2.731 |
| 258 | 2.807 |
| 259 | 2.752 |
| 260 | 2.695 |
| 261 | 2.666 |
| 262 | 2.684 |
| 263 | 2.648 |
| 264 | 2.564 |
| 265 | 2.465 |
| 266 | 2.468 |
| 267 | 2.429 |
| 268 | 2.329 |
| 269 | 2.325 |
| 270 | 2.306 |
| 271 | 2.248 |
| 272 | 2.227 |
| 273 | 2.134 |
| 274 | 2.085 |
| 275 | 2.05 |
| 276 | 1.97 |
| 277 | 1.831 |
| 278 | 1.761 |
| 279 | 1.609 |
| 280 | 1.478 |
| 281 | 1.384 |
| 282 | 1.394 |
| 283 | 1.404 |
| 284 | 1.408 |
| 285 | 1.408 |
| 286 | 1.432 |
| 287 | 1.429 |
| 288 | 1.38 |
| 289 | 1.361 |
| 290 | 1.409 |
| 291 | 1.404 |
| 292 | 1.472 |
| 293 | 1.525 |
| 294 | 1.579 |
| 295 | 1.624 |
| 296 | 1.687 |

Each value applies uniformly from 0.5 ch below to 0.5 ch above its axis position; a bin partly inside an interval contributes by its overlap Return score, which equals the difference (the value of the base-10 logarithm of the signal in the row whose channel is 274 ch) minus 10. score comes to -9.68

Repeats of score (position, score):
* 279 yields -9.79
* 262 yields -9.57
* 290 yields -9.85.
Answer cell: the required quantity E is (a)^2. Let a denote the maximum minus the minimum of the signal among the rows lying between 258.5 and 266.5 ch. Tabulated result 0.08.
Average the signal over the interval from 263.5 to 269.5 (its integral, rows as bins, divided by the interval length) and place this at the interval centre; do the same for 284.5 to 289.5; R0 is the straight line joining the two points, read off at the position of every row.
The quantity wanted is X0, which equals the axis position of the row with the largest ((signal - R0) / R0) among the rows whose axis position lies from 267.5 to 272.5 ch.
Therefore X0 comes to 272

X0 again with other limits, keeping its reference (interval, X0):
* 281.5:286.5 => 286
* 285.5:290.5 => 290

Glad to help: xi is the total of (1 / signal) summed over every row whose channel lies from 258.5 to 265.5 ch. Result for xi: 2.7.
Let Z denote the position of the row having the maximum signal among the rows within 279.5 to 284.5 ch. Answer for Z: 280 ch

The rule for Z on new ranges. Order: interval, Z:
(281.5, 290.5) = 286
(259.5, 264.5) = 260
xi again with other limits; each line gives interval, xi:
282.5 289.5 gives 5.0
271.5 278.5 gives 3.5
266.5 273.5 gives 3.1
